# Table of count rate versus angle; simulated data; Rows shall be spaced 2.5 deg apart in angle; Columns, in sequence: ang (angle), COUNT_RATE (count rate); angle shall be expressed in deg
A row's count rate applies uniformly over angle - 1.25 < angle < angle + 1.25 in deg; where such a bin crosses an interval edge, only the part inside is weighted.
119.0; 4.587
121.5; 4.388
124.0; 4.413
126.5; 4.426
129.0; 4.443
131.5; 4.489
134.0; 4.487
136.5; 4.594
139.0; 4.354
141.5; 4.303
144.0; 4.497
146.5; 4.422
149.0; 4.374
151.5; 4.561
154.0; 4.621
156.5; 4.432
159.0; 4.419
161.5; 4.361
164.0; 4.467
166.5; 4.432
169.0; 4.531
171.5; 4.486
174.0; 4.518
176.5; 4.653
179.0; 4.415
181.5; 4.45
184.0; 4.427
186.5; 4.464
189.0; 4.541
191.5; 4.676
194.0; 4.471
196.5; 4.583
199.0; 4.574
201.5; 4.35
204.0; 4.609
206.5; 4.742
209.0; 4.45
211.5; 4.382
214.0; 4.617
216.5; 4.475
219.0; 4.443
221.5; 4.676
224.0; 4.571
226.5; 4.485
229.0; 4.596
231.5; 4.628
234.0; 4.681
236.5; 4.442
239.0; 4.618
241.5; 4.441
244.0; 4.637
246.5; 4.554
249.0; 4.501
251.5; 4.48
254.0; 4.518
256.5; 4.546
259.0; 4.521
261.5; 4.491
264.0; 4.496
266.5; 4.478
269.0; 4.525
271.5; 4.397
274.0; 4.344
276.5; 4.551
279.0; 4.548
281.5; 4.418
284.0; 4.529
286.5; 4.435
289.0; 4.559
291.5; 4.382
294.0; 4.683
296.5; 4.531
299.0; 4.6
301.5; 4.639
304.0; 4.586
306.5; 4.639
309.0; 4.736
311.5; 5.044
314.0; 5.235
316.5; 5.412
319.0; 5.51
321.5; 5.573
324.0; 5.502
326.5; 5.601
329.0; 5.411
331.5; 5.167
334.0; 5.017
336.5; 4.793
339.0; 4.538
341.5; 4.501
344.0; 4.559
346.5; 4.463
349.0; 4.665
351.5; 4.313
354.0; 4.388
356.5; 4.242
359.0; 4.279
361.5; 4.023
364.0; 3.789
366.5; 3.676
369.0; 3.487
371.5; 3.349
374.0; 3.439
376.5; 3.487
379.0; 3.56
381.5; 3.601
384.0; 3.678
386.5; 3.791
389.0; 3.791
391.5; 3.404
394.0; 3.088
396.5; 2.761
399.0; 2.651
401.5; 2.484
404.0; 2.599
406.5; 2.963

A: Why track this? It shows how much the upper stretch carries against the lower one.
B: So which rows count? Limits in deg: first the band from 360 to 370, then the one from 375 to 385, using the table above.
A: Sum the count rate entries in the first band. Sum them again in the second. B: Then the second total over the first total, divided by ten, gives 0.096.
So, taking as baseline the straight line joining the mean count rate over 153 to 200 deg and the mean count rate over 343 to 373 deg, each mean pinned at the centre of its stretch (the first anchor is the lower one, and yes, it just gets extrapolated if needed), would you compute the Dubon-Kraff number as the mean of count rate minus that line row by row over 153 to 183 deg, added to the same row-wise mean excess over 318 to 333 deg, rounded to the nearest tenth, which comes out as 1.2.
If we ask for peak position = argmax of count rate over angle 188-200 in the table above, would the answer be 191.5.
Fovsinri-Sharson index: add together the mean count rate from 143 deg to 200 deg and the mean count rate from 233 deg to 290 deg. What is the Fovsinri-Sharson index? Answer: 9.0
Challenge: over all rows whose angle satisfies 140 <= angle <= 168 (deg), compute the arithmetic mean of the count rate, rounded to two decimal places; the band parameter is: 4.44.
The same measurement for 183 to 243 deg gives 4.54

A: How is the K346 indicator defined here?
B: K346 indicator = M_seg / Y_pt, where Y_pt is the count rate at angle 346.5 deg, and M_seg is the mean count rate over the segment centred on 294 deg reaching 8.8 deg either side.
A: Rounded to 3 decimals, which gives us 1.019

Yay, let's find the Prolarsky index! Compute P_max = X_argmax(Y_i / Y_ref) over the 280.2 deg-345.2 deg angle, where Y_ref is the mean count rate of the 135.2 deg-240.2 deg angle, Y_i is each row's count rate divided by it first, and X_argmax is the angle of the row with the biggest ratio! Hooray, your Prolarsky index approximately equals 326.5 deg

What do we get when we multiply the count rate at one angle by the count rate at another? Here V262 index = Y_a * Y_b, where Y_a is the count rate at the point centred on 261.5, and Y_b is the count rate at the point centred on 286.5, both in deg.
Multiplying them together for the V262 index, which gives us 19.9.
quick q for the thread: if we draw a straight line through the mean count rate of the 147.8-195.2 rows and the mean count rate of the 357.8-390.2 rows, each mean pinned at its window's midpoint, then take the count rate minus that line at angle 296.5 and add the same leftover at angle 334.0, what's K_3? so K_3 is 1.71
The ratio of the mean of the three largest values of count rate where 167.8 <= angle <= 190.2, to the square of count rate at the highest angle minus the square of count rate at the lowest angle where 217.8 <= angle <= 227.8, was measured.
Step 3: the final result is 12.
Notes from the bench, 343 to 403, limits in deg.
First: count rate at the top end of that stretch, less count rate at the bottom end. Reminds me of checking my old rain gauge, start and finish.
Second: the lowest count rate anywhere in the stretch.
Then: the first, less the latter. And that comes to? -4.56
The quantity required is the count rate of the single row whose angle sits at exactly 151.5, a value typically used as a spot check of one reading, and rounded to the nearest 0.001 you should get 4.561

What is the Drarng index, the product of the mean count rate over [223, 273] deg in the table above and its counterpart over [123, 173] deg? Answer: 20.2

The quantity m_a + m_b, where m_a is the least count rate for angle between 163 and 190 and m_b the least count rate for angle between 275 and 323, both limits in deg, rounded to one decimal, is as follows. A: 8.8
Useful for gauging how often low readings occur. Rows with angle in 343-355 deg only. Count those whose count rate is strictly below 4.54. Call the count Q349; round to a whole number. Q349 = 3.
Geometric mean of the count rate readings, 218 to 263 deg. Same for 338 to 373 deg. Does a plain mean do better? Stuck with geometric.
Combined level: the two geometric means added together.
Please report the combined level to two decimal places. 8.69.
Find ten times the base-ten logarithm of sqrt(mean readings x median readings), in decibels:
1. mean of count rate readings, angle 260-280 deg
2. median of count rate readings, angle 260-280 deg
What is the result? 6.52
